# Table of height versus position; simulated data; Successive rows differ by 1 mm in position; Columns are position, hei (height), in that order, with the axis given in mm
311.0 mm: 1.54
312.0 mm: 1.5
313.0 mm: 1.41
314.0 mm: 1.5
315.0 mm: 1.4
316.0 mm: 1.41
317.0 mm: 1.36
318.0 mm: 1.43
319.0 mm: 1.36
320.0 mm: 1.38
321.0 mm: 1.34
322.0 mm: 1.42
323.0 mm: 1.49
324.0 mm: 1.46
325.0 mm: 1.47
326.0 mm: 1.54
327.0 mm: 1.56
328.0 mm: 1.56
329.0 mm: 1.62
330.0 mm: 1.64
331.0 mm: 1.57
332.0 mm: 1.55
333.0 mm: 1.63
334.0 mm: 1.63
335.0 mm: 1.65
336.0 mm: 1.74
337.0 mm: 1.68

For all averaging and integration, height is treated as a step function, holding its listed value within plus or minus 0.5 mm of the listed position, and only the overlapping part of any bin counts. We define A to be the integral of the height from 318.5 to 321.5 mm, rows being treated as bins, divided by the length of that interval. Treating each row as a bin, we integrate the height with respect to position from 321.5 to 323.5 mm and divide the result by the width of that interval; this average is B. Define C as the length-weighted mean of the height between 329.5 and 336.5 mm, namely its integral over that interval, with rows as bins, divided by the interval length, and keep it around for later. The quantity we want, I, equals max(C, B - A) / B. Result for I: 1.12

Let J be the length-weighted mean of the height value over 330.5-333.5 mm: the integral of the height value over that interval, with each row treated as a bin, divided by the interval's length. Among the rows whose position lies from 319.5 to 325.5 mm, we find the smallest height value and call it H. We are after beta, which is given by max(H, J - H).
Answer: 1.34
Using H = 1.34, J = 1.58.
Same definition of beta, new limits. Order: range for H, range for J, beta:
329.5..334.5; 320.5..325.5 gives 1.55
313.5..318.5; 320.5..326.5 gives 1.36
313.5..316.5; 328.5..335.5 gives 1.40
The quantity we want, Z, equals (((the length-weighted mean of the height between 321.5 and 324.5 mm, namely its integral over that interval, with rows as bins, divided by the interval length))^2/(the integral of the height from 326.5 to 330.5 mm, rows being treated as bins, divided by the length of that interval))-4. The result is -2.67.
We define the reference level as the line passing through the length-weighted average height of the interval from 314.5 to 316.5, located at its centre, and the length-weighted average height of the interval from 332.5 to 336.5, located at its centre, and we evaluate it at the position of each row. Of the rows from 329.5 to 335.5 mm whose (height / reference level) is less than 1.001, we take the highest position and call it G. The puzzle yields 335.0 mm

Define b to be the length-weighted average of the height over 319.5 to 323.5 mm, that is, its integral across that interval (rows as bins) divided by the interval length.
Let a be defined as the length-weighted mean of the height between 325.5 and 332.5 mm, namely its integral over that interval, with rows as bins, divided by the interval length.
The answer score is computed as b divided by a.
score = 0.89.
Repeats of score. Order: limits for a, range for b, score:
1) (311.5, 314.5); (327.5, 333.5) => 1.09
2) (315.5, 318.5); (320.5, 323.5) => 1.01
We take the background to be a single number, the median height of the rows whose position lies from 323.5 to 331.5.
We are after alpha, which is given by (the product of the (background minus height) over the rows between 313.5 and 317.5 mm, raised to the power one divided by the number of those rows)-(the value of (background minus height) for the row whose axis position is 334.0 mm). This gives 0.20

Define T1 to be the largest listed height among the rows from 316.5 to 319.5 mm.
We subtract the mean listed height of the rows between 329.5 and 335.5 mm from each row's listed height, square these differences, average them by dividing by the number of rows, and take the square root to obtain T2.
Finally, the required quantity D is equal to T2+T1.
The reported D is 1.47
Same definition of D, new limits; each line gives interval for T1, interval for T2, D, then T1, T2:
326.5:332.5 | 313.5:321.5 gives 1.69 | 1.64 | 0.048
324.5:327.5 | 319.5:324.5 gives 1.61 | 1.56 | 0.054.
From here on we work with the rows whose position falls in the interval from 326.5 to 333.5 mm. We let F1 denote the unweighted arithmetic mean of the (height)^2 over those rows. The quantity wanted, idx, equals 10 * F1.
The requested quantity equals 25.3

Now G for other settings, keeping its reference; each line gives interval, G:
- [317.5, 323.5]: 323.0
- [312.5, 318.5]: 318.0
